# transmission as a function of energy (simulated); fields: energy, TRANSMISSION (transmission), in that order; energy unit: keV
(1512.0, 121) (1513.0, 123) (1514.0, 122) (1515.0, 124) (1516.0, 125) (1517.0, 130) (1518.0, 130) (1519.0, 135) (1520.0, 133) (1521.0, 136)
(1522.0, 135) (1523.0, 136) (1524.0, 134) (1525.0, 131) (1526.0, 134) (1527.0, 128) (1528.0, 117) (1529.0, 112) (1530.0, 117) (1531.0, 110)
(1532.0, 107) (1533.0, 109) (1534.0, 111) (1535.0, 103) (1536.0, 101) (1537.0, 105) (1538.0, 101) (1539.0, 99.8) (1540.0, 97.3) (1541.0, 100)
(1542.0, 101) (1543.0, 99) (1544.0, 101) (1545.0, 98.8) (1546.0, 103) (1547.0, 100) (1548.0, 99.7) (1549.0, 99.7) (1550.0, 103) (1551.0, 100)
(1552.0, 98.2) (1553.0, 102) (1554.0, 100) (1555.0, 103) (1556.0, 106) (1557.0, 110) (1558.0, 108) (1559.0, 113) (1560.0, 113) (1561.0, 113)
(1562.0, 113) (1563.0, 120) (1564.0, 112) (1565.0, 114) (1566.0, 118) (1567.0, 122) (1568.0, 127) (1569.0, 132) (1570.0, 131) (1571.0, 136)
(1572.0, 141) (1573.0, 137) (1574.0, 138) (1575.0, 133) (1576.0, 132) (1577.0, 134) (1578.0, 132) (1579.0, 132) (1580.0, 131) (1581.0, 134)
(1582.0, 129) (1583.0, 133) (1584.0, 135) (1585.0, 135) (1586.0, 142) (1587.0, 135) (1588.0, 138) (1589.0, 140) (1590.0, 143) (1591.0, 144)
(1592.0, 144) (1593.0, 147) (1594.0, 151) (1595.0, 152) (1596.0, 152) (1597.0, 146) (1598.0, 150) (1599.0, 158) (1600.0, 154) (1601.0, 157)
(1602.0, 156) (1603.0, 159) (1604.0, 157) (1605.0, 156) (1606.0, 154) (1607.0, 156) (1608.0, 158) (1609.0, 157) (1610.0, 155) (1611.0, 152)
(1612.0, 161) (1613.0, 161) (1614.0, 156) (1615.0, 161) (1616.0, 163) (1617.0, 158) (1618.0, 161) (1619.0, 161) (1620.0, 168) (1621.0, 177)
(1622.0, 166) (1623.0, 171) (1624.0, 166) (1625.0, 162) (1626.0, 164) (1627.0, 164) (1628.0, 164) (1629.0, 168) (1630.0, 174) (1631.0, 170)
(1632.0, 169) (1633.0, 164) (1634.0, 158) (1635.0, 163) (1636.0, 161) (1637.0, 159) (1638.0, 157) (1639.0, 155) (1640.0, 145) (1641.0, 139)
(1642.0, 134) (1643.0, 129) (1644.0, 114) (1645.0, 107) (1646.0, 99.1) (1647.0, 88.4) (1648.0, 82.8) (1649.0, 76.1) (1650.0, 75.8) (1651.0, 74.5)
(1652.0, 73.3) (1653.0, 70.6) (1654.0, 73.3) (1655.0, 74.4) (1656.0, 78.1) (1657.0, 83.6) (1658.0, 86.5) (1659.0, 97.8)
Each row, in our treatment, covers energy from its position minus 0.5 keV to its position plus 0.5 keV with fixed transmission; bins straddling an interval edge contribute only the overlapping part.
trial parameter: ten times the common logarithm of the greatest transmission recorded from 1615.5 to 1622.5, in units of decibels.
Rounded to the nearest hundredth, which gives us 22.48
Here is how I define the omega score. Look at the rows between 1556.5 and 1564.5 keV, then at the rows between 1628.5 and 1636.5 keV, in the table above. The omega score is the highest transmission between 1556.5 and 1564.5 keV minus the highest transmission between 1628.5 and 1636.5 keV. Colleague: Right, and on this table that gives -54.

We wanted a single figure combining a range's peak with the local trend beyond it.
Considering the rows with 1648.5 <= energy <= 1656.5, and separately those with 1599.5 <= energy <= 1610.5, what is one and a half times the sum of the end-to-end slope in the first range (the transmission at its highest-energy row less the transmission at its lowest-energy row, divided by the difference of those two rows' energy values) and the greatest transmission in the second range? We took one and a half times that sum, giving 239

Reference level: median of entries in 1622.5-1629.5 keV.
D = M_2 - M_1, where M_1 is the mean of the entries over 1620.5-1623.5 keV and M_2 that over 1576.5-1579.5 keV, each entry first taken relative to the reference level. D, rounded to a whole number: -39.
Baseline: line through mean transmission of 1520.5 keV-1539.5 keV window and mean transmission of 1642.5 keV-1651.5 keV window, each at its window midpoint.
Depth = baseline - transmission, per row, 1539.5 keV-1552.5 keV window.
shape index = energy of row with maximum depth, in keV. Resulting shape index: 1540.0 keV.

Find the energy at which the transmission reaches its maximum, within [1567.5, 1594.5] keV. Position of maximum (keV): 1594.0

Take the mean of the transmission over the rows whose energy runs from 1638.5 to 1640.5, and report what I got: 150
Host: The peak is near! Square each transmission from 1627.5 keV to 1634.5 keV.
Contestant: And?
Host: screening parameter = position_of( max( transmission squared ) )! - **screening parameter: 1630.0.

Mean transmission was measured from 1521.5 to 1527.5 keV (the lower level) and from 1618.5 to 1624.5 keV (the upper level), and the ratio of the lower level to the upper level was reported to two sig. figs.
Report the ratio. 0.79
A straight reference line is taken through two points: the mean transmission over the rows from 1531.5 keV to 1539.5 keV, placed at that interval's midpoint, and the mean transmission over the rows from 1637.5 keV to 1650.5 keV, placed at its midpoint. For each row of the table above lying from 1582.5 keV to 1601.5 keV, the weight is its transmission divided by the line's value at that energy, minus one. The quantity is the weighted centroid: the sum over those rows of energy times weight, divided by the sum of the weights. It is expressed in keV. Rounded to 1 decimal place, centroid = 1593.0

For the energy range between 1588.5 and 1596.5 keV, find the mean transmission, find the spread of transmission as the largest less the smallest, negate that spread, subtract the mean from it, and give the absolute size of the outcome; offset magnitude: 159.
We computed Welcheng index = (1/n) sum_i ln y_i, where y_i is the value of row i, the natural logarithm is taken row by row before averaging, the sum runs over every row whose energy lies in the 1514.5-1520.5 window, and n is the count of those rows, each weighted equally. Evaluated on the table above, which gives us 4.86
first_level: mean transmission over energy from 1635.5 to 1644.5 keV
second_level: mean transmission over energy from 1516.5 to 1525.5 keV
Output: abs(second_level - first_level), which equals 10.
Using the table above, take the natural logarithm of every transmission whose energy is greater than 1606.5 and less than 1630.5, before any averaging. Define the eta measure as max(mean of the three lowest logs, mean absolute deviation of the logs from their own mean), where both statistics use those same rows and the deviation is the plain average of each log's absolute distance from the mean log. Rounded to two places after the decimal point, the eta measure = 5.04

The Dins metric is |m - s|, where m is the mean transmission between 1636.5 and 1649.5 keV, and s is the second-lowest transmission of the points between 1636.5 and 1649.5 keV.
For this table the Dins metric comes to 39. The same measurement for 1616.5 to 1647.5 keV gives 54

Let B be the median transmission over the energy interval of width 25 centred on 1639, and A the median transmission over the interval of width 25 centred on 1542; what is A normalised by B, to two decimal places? 0.65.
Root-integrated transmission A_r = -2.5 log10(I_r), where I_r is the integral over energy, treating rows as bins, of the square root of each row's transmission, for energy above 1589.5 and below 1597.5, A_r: -4.97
